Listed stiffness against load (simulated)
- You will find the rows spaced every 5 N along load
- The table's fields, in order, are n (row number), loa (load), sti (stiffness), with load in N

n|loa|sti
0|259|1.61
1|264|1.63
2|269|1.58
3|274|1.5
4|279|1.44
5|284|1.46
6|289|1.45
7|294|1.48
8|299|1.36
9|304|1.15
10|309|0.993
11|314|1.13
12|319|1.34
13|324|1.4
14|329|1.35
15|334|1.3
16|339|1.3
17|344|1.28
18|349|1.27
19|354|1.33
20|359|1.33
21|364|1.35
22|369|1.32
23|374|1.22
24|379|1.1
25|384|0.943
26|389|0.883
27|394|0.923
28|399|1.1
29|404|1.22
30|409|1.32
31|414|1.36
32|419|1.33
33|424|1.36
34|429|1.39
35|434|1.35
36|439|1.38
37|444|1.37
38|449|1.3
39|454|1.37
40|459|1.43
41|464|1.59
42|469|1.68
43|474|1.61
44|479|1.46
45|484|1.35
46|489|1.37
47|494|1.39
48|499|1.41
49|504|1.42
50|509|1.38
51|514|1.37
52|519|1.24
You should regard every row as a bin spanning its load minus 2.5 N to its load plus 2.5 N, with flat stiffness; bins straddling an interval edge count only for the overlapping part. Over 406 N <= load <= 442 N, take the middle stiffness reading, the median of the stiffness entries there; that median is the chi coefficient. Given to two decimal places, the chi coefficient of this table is 1.36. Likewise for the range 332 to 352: 1.29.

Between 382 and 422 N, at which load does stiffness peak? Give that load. 414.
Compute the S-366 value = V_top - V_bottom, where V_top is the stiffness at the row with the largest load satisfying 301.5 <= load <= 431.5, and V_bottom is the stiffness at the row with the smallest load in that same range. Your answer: 0.24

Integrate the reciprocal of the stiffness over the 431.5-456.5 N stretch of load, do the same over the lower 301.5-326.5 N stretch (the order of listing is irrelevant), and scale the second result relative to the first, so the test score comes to 1.14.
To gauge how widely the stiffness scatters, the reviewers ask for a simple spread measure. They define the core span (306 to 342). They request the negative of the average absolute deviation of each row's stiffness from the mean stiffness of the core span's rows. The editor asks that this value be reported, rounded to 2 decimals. -0.11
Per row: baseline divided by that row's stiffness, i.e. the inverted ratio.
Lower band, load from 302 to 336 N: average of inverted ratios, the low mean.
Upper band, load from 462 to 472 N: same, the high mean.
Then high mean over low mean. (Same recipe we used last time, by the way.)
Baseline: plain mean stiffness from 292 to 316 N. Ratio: 0.75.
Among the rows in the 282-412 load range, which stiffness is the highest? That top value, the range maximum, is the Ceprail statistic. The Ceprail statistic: 1.48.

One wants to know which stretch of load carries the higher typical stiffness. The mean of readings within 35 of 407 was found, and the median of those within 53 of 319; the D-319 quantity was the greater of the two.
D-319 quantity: 1.34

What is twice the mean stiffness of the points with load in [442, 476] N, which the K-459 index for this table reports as 2.96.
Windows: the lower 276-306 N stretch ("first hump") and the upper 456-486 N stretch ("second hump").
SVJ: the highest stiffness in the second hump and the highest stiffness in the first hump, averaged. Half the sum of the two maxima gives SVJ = 1.58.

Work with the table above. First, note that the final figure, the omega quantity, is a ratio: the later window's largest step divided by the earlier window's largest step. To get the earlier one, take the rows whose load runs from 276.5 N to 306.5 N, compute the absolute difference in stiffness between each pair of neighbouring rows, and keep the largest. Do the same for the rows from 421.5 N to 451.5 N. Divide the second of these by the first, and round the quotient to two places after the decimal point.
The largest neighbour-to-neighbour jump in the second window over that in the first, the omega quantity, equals 0.33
